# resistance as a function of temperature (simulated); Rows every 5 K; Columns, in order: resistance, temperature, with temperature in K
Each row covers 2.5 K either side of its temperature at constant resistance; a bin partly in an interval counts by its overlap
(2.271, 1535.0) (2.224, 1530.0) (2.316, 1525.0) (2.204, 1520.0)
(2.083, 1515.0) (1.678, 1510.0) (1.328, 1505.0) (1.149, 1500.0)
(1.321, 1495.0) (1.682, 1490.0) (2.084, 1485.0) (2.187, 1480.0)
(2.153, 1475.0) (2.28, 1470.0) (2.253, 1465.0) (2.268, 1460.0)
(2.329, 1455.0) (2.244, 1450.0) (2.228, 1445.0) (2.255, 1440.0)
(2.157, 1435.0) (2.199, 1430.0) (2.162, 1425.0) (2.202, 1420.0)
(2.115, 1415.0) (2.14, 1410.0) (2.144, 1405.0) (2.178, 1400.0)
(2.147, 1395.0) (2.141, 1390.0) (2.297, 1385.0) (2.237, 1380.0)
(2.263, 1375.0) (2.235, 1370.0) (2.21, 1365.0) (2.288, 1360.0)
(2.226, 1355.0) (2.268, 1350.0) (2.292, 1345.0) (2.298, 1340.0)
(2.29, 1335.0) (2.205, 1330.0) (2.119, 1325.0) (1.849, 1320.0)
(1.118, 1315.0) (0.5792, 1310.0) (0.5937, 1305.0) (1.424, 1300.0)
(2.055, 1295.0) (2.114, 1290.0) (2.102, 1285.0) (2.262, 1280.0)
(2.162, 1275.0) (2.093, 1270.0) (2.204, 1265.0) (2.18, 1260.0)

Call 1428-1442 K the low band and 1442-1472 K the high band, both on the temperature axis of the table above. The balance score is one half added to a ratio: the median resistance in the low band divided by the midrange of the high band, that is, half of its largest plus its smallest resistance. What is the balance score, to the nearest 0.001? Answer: 1.465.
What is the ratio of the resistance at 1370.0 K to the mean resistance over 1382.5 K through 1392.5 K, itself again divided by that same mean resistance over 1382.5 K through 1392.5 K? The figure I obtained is 0.45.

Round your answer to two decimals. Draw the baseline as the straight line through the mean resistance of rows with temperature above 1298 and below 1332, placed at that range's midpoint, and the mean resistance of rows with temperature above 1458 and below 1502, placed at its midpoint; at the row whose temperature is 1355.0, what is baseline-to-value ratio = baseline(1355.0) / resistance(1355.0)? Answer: 0.69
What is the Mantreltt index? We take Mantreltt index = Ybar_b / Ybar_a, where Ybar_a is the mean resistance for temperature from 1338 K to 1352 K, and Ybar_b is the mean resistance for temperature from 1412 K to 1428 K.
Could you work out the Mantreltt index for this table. 0.94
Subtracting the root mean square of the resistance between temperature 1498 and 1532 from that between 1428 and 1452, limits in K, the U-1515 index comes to 0.31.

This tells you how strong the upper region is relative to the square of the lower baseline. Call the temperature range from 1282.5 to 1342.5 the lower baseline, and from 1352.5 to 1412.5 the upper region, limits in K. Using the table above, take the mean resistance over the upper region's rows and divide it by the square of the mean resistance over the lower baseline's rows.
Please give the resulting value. 0.74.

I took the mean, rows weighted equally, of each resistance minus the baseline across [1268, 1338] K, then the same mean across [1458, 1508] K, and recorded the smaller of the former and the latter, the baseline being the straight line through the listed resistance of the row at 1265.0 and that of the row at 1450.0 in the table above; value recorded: -0.43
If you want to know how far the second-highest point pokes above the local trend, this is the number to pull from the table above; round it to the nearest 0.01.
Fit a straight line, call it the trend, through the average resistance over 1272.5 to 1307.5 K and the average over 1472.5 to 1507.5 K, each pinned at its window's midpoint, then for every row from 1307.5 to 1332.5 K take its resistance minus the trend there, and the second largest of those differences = 0.32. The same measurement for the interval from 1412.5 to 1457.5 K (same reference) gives 0.53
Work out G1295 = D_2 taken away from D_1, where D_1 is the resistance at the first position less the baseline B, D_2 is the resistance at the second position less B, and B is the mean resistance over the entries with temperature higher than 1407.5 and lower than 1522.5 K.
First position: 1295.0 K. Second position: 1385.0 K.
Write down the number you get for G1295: -0.24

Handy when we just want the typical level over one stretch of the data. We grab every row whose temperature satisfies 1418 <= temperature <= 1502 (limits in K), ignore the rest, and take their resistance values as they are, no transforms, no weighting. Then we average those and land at 2.07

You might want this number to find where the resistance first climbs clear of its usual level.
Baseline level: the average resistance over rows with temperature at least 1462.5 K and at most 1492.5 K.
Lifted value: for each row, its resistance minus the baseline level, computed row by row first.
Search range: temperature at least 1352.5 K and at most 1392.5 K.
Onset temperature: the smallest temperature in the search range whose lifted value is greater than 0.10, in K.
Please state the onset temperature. 1355.0 K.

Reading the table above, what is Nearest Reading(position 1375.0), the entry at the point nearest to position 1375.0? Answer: 2.263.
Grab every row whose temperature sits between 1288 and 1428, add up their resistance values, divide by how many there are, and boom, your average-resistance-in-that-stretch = 2.01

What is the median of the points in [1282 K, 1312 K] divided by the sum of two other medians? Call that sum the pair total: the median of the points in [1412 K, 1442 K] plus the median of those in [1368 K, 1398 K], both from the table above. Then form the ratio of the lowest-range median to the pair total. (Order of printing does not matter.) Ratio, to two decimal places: 0.39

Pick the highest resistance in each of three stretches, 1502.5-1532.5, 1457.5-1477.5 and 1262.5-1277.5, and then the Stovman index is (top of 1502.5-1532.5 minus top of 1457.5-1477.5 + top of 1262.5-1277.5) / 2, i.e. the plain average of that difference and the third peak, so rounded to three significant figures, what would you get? 1.12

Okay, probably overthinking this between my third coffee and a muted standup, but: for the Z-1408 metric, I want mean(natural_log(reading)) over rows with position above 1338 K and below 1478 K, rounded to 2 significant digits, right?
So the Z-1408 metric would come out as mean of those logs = 0.80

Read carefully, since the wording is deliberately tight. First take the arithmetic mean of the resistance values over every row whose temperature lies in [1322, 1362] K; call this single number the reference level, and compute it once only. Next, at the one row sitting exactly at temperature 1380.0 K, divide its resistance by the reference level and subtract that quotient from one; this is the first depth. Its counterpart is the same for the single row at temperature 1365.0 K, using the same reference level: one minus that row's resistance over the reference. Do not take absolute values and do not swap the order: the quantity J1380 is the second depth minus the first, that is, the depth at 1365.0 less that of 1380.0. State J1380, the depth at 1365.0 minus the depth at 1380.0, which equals 0.012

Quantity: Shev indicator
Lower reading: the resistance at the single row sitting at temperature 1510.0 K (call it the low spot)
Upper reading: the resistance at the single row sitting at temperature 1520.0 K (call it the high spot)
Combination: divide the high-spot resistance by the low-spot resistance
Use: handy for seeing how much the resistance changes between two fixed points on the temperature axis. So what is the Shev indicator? 1.3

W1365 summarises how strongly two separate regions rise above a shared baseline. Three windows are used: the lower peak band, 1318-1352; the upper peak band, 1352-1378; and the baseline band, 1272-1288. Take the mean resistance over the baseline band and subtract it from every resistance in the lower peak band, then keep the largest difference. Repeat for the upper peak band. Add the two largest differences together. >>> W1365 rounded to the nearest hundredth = 0.24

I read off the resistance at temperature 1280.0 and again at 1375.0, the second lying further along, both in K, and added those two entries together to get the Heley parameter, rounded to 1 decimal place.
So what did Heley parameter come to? 4.5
